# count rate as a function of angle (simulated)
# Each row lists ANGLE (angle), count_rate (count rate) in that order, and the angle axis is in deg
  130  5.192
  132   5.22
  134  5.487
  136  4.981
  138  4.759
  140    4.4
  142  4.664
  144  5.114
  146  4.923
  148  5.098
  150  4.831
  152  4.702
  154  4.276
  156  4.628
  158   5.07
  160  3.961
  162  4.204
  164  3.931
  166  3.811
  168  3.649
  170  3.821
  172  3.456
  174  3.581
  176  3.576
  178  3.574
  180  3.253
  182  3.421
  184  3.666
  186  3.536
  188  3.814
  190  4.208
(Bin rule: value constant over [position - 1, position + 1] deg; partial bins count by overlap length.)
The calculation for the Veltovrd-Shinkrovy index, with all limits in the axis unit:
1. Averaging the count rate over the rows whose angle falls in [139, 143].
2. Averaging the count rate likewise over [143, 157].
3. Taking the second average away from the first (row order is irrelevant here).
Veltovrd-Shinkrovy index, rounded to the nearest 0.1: -0.3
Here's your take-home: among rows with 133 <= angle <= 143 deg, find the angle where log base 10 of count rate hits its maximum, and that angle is 134 deg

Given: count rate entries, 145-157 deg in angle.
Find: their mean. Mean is 4.7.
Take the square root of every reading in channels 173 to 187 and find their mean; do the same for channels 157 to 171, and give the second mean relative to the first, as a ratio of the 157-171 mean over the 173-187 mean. 1.07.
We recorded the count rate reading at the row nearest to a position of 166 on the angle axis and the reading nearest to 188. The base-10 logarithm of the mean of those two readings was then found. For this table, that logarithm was 0.58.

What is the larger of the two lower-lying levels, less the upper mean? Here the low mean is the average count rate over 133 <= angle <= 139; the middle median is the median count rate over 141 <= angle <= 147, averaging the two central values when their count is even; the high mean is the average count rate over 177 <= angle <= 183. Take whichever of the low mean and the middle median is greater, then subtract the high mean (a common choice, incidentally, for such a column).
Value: 1.7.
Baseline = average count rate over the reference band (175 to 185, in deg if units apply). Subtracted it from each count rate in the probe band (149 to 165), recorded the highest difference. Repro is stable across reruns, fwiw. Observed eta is 1.6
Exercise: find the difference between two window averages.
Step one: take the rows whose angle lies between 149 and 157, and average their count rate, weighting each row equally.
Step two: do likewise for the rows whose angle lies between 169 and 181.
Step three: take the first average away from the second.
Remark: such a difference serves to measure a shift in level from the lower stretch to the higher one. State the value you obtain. -1.07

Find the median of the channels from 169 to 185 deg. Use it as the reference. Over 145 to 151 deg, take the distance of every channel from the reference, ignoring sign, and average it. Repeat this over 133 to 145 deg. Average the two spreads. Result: 1.35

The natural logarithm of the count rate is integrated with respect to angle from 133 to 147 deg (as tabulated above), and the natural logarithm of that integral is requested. 3.10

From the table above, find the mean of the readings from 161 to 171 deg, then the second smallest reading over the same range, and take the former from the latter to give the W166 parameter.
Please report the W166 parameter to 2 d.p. -0.07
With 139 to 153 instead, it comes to -0.15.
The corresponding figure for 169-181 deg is -0.09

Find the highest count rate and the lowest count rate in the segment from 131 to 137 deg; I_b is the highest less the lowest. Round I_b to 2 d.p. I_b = 0.51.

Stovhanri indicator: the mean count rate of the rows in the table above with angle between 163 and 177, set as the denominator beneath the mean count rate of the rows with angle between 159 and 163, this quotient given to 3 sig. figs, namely 1.11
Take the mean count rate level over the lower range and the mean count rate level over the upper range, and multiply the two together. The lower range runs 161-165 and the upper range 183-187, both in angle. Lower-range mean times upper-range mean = 14.6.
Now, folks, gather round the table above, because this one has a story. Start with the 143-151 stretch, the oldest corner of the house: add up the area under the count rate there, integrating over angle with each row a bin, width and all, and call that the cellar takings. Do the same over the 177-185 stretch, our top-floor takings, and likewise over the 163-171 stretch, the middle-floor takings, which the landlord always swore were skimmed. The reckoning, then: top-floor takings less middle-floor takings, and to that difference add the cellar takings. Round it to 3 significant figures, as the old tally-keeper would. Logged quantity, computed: 37.3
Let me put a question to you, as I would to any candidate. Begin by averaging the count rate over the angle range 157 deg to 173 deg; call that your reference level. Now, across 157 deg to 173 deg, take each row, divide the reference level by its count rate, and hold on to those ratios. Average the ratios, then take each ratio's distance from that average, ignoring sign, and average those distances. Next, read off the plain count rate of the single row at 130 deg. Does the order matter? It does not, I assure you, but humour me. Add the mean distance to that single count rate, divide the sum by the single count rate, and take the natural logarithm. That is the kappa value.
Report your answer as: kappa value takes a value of 0.014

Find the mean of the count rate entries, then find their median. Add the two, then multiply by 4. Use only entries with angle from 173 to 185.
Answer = 28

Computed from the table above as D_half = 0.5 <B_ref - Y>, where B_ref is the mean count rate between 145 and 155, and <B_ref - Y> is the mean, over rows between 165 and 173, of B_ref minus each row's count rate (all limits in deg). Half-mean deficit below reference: 0.5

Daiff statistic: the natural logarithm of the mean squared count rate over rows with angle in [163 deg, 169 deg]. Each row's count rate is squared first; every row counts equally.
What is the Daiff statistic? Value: 2.7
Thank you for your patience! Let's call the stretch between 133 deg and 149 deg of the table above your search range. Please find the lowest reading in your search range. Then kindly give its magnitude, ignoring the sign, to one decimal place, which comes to 4.4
